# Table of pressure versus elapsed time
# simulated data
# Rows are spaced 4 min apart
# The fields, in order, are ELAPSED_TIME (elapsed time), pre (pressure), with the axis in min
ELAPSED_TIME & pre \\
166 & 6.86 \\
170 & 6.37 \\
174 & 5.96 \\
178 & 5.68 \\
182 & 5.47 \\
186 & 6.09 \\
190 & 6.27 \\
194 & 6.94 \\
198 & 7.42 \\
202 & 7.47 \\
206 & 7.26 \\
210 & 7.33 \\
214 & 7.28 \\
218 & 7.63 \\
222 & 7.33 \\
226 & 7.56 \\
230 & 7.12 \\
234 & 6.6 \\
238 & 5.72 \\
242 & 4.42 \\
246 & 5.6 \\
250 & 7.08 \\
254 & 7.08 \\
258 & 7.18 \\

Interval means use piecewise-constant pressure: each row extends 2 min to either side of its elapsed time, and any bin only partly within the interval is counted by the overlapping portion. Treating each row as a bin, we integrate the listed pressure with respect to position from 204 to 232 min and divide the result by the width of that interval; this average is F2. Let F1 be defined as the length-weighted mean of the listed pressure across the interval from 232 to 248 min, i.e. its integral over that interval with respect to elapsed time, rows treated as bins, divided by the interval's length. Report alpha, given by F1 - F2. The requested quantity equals -1.8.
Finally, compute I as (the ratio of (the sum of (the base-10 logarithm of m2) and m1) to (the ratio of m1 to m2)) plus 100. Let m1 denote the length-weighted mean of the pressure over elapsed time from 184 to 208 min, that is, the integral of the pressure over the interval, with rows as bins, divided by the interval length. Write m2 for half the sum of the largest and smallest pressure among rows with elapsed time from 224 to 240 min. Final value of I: 107.4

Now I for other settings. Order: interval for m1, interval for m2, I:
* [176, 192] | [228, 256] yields 106.5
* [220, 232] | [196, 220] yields 108.3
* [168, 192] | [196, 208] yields 108.4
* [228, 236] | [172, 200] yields 107.2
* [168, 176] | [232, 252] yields 106.5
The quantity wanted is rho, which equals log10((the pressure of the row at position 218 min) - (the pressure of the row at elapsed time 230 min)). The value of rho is -0.3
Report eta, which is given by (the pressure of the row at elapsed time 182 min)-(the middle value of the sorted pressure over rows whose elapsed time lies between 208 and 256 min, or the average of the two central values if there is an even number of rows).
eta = -1.6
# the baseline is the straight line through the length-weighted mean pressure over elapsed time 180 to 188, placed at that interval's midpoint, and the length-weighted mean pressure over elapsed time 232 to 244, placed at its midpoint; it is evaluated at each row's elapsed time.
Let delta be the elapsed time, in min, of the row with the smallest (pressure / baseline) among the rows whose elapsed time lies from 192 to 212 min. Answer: 194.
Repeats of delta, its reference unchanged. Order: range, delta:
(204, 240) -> 238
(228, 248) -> 242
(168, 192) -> 182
